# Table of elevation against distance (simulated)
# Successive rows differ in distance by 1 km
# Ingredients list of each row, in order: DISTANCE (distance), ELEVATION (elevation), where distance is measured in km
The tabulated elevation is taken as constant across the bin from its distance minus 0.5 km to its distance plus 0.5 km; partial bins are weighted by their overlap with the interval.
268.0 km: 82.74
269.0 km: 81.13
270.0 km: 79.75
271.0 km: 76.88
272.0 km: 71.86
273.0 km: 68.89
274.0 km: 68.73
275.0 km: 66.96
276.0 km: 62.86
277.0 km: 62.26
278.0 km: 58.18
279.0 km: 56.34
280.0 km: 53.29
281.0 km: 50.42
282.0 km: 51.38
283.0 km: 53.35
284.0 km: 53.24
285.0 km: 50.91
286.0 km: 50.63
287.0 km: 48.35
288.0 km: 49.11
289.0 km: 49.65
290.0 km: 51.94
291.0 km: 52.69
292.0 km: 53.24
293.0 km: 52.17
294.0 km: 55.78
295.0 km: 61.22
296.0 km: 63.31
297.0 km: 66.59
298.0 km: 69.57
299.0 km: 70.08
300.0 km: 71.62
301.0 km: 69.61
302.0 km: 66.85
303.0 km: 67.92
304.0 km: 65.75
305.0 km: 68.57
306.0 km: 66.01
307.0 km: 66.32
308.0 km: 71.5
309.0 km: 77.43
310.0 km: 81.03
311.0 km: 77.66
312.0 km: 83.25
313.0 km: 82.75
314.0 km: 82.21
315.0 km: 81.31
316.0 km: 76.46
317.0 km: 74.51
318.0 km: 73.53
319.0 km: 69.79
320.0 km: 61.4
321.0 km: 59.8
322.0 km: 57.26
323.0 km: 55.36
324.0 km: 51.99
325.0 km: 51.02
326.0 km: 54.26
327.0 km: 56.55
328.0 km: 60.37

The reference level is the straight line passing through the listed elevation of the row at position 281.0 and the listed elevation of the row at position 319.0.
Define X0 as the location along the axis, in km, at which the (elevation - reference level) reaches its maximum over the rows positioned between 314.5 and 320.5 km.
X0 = 315.0 km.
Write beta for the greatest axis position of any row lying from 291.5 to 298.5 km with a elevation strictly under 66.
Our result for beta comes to 296.0 km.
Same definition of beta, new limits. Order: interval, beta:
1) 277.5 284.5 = 284.0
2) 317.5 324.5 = 324.0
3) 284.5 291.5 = 291.0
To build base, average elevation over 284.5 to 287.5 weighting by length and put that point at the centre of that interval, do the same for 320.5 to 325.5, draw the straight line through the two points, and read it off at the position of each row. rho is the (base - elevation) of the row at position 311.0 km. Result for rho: -24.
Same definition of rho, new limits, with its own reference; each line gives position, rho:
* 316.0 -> -22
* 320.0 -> -7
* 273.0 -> -21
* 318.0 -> -19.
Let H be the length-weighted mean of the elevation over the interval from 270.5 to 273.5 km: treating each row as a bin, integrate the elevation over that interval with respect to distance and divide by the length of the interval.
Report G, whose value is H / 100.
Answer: 0.73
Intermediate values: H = 73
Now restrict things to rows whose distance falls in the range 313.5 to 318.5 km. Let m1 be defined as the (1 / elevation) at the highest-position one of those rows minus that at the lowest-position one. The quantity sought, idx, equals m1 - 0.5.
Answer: -0.499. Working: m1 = 0.001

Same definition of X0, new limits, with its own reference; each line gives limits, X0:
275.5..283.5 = 276.0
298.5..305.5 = 300.0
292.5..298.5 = 298.0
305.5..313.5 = 312.0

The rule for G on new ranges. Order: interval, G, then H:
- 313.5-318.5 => 0.78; 78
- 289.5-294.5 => 0.53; 53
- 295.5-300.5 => 0.68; 68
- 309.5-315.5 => 0.81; 81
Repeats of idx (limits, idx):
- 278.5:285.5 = -0.498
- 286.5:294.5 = -0.503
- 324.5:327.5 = -0.502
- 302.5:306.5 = -0.500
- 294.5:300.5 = -0.502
